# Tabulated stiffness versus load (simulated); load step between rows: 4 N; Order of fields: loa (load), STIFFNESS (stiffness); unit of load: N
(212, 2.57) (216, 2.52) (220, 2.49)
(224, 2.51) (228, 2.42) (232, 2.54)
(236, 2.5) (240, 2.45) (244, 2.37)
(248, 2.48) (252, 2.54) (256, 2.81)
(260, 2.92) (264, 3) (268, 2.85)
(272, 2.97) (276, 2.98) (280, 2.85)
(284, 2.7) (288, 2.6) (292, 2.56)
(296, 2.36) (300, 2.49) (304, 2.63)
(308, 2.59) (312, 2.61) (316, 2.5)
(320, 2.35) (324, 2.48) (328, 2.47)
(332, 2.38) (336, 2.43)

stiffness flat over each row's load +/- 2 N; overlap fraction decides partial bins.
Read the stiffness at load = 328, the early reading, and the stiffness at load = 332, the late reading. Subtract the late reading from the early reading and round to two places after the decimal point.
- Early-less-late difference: 0.09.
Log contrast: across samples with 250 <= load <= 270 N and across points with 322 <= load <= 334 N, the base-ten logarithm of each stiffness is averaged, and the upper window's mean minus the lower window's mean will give -0.06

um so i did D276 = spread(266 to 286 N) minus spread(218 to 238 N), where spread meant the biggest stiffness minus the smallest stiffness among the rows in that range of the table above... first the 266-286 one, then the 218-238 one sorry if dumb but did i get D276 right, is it 0.16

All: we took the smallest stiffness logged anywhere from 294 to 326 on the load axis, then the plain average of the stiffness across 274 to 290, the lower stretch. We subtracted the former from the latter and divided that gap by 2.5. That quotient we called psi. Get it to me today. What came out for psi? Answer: 0.17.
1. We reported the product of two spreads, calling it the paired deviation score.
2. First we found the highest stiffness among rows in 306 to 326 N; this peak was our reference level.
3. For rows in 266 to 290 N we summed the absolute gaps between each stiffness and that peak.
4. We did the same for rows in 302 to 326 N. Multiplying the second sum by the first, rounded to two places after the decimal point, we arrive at 0.71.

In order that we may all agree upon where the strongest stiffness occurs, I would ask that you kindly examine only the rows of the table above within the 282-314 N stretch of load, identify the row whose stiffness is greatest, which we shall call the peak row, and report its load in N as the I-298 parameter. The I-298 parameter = 284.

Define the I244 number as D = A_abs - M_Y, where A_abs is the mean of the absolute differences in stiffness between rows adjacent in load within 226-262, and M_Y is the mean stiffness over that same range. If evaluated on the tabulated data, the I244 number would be -2.45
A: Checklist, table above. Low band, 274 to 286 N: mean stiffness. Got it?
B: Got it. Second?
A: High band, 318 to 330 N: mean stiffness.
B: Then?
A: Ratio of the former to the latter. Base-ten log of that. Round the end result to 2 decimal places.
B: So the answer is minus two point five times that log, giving -0.17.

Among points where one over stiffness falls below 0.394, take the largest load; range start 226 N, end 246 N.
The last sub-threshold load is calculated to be 232 N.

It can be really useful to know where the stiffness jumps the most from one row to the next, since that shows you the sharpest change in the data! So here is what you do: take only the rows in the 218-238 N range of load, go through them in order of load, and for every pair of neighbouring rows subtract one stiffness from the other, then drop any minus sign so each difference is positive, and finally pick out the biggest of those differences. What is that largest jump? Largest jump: 0.12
